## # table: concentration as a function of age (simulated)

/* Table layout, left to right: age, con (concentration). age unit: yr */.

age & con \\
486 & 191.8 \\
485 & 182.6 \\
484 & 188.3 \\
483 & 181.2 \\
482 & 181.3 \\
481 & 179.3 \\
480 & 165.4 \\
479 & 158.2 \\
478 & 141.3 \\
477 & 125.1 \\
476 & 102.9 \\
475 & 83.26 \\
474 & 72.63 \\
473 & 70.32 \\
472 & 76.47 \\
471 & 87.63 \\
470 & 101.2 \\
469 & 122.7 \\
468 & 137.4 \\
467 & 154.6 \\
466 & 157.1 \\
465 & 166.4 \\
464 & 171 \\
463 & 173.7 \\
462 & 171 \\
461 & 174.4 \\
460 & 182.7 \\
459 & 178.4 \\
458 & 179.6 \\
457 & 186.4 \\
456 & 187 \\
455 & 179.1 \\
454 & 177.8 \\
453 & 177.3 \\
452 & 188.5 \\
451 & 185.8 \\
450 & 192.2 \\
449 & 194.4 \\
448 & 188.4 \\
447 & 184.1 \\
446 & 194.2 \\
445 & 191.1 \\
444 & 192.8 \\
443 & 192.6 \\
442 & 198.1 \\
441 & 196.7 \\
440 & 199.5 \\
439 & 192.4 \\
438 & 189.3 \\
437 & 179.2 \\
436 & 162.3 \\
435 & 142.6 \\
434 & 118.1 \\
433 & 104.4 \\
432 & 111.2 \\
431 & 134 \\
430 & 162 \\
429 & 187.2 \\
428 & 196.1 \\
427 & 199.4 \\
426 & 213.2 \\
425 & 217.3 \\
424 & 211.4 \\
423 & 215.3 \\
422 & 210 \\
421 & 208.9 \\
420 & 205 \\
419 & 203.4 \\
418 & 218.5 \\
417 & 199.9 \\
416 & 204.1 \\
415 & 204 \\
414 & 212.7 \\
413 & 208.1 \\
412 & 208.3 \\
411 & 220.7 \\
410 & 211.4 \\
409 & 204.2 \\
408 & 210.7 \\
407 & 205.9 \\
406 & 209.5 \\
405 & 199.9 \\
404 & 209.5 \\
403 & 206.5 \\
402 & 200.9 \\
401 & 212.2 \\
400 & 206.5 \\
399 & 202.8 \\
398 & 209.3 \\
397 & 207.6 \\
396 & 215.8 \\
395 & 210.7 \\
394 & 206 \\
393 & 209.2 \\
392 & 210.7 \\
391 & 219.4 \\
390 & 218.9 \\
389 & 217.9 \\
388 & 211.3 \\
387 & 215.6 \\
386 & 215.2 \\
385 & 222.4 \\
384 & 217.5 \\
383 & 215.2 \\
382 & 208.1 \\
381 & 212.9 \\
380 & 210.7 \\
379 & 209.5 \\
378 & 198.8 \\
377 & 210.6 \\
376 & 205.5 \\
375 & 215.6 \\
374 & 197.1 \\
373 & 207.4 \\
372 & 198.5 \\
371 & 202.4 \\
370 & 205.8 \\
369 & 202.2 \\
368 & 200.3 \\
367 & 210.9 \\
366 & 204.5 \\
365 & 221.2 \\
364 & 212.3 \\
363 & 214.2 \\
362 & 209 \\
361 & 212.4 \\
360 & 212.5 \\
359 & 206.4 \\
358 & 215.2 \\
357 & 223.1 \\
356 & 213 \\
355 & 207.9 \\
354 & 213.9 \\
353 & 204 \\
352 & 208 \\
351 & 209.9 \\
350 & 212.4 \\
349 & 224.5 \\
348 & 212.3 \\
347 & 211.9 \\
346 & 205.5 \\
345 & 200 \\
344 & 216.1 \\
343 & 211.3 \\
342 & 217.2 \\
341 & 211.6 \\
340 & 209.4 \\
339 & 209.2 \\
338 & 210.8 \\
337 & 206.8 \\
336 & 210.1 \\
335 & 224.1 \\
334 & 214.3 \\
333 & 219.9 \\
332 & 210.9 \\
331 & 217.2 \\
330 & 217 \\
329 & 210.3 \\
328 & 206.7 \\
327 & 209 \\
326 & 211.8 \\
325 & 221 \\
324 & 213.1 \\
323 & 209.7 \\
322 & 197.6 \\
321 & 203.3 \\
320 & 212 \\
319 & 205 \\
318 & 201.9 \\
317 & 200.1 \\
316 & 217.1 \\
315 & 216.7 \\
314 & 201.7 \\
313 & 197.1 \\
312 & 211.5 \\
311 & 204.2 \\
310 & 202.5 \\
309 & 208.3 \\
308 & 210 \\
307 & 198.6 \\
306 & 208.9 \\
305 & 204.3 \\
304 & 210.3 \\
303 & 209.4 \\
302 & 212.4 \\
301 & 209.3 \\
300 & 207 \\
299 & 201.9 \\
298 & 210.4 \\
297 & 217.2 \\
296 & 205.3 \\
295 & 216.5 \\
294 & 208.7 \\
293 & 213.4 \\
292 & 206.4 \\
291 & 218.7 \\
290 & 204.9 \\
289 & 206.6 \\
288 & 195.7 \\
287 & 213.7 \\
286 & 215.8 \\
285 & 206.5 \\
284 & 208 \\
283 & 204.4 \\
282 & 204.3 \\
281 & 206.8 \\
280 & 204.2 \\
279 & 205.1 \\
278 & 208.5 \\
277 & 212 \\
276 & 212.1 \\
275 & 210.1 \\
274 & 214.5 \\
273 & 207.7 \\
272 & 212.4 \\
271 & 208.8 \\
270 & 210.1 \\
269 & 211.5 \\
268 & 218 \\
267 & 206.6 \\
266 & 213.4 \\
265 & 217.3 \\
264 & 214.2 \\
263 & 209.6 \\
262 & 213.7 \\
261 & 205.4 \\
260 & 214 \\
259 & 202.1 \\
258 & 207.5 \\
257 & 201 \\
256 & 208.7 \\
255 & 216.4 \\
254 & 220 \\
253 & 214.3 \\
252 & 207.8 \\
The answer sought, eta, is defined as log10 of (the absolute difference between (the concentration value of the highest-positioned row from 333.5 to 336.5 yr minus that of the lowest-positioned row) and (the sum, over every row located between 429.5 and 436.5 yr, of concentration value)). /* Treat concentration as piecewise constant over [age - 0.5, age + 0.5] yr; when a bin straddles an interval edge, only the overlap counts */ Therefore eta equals 2.97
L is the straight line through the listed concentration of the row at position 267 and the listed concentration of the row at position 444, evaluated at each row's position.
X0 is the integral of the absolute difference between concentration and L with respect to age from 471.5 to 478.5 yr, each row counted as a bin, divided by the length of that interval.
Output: 94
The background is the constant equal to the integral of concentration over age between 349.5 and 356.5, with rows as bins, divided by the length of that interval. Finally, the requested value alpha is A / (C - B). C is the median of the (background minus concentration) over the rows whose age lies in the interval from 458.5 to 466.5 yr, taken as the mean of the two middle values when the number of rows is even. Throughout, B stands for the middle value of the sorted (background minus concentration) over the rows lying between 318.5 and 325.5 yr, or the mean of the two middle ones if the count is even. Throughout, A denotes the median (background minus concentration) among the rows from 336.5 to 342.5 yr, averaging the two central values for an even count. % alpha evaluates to -0.01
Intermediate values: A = -0.2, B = 0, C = 37.5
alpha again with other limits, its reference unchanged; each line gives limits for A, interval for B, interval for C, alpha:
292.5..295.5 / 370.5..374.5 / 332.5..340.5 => 0.35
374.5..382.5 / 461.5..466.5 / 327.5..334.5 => 0.00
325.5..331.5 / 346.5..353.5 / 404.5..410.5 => -0.28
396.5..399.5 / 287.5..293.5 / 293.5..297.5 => -0.37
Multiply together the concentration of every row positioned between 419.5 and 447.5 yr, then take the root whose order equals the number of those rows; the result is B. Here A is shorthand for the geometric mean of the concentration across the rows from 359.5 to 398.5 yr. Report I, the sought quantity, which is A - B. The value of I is 31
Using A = 210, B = 179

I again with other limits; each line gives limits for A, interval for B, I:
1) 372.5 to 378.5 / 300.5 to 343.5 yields -4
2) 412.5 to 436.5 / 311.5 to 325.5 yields -26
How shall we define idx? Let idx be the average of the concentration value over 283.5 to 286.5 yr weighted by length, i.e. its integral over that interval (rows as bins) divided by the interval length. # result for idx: 210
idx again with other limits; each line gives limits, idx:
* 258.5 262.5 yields 209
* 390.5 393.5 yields 213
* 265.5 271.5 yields 211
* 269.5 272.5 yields 210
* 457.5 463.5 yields 177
